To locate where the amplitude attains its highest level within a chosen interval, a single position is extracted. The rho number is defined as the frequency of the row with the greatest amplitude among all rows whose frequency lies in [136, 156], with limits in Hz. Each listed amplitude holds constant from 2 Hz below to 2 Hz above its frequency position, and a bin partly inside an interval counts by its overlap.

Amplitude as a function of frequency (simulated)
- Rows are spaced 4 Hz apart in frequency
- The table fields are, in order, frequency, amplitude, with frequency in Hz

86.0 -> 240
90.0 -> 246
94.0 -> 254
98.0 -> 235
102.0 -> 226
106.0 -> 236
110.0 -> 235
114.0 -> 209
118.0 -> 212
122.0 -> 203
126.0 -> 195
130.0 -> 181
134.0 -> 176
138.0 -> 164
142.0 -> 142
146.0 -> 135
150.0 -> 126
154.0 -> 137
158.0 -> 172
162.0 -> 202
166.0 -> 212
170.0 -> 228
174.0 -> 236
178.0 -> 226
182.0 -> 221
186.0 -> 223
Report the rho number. 138.0 Hz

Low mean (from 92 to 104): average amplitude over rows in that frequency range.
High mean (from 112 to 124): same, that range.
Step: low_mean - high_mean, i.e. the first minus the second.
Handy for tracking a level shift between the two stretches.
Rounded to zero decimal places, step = 30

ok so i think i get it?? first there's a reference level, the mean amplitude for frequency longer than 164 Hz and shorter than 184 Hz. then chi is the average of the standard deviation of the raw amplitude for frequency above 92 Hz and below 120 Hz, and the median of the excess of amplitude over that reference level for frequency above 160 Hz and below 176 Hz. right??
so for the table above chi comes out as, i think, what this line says 5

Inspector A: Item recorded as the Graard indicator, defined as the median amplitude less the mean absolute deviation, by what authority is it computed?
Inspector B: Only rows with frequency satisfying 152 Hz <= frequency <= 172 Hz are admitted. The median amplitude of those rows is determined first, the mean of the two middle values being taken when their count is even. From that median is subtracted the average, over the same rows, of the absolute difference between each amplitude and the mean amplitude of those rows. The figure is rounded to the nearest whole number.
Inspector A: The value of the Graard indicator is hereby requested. 173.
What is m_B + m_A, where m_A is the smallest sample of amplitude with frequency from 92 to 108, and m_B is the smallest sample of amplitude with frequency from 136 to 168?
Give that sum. 352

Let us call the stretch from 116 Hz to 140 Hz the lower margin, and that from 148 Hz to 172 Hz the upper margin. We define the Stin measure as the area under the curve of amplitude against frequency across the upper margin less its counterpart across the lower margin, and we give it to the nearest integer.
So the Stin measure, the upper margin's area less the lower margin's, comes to -216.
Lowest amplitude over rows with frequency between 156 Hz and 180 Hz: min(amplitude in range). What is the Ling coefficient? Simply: 172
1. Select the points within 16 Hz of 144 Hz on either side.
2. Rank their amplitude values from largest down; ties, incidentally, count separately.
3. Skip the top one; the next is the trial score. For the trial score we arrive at 176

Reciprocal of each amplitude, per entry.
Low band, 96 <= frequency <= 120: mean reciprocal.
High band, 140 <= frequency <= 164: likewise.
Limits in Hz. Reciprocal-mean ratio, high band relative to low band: 1.52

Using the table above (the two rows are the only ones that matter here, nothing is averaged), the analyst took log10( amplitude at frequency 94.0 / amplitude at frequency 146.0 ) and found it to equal 0.27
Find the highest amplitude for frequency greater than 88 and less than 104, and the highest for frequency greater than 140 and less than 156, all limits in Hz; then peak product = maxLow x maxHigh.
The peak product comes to 36068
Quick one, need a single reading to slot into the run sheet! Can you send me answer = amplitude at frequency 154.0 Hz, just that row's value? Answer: 137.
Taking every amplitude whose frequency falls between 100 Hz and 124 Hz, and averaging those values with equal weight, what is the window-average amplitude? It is 220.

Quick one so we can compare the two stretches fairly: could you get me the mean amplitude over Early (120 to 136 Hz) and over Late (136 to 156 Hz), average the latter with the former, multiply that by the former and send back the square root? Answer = 176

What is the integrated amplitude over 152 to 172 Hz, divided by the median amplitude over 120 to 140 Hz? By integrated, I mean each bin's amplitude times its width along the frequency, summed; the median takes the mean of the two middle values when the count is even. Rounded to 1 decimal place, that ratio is 21.0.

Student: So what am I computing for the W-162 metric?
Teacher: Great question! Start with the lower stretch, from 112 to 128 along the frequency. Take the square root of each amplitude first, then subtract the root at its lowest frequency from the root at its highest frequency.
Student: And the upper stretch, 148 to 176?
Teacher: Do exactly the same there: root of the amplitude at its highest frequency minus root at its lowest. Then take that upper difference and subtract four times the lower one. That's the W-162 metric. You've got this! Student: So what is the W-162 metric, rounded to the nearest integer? 6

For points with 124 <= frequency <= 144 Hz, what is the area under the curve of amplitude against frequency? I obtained 3432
